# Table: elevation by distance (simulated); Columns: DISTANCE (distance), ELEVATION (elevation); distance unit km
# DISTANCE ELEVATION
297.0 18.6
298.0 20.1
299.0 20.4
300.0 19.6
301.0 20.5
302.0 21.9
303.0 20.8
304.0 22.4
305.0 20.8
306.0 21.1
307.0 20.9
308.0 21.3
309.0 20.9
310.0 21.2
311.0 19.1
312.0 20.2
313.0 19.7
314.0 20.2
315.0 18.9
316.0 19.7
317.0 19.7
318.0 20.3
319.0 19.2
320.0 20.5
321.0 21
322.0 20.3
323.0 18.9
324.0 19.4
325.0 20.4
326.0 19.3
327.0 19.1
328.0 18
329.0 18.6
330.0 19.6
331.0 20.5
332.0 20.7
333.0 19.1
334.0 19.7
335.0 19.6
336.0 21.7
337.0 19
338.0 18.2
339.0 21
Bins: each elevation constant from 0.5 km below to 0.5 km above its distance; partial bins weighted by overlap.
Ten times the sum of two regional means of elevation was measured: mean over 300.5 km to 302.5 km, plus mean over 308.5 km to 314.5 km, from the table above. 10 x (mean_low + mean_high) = 414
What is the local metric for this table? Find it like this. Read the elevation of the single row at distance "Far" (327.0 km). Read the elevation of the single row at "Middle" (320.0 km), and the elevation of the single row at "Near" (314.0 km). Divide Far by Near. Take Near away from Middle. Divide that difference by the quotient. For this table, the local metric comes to 0.3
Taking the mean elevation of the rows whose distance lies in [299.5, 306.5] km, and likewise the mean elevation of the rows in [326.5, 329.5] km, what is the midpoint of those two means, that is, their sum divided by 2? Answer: 19.8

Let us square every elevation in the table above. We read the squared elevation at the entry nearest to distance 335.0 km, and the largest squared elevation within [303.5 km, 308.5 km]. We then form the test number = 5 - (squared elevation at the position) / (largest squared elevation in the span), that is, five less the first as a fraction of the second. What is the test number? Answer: 4.23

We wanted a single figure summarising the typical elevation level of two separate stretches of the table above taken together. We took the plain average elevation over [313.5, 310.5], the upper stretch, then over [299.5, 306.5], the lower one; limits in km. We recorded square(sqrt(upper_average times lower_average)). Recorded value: 413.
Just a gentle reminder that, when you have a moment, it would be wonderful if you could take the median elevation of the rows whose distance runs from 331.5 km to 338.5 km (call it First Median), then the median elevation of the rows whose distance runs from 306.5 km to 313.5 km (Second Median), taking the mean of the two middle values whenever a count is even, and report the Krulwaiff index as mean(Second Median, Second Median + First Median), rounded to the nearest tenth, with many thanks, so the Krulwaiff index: 30.7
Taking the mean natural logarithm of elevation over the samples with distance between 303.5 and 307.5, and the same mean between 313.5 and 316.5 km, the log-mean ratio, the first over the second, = 1.028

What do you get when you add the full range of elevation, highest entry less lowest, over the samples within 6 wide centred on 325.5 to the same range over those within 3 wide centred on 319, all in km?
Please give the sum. 3.7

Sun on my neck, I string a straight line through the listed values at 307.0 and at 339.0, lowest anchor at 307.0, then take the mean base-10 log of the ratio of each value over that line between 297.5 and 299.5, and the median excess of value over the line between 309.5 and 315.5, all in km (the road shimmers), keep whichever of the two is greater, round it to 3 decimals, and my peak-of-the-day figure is -0.013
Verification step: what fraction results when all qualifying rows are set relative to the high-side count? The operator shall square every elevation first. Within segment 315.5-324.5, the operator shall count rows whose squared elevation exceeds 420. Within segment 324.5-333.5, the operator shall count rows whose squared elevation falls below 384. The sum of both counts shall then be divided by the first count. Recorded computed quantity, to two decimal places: 3.50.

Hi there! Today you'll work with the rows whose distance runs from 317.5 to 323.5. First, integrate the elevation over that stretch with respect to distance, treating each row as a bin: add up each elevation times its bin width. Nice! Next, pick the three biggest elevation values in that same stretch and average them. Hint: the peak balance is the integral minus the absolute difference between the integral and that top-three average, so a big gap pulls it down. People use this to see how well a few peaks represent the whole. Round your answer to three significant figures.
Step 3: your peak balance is 20.6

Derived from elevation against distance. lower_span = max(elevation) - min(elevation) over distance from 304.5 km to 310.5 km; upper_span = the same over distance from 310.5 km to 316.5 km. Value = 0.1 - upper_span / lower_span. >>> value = -2.5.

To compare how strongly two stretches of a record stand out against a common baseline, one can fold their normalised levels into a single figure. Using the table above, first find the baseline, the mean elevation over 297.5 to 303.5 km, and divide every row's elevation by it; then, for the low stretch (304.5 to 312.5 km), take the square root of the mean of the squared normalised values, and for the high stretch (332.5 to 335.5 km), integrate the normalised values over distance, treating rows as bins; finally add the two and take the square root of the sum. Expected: 1.96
